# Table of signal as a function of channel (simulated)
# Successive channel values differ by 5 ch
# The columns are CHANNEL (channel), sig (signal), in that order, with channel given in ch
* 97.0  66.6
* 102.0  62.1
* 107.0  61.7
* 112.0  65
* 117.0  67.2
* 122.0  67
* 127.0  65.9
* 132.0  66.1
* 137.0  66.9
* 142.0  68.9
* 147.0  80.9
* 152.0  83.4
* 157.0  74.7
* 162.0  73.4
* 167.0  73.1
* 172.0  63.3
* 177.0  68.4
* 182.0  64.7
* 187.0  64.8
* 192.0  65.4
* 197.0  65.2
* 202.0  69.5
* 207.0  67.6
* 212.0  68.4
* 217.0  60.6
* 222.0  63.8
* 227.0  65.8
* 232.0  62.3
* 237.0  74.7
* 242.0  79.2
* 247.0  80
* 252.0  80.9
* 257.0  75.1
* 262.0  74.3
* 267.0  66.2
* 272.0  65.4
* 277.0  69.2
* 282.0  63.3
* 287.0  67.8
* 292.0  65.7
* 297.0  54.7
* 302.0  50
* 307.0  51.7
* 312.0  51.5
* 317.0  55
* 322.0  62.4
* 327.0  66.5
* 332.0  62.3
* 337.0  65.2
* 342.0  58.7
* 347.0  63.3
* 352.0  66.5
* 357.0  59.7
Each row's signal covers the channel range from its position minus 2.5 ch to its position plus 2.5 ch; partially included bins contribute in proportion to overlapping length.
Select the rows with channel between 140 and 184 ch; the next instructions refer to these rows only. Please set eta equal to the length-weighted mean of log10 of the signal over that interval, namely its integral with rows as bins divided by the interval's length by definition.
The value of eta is 1.86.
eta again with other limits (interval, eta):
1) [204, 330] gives 1.81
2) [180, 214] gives 1.82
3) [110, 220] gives 1.84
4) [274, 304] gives 1.79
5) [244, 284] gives 1.86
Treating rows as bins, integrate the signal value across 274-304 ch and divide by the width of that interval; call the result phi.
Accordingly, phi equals 62.0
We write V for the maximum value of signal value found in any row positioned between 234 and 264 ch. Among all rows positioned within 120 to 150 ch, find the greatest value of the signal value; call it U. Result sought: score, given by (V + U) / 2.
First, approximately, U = 80.9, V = 80.9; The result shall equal 80.9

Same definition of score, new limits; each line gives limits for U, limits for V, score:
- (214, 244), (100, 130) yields 73.2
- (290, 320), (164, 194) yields 69.4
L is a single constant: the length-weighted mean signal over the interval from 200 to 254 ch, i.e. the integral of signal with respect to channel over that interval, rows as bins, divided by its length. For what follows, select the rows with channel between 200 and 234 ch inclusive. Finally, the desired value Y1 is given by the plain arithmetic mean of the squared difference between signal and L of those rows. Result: 32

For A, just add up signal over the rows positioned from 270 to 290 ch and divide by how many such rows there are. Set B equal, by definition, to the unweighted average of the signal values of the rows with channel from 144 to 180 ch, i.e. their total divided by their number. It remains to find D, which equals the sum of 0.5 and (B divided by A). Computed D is 1.61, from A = 66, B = 74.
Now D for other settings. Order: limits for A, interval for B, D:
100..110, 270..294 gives 1.57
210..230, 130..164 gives 1.64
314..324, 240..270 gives 1.79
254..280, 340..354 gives 1.40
